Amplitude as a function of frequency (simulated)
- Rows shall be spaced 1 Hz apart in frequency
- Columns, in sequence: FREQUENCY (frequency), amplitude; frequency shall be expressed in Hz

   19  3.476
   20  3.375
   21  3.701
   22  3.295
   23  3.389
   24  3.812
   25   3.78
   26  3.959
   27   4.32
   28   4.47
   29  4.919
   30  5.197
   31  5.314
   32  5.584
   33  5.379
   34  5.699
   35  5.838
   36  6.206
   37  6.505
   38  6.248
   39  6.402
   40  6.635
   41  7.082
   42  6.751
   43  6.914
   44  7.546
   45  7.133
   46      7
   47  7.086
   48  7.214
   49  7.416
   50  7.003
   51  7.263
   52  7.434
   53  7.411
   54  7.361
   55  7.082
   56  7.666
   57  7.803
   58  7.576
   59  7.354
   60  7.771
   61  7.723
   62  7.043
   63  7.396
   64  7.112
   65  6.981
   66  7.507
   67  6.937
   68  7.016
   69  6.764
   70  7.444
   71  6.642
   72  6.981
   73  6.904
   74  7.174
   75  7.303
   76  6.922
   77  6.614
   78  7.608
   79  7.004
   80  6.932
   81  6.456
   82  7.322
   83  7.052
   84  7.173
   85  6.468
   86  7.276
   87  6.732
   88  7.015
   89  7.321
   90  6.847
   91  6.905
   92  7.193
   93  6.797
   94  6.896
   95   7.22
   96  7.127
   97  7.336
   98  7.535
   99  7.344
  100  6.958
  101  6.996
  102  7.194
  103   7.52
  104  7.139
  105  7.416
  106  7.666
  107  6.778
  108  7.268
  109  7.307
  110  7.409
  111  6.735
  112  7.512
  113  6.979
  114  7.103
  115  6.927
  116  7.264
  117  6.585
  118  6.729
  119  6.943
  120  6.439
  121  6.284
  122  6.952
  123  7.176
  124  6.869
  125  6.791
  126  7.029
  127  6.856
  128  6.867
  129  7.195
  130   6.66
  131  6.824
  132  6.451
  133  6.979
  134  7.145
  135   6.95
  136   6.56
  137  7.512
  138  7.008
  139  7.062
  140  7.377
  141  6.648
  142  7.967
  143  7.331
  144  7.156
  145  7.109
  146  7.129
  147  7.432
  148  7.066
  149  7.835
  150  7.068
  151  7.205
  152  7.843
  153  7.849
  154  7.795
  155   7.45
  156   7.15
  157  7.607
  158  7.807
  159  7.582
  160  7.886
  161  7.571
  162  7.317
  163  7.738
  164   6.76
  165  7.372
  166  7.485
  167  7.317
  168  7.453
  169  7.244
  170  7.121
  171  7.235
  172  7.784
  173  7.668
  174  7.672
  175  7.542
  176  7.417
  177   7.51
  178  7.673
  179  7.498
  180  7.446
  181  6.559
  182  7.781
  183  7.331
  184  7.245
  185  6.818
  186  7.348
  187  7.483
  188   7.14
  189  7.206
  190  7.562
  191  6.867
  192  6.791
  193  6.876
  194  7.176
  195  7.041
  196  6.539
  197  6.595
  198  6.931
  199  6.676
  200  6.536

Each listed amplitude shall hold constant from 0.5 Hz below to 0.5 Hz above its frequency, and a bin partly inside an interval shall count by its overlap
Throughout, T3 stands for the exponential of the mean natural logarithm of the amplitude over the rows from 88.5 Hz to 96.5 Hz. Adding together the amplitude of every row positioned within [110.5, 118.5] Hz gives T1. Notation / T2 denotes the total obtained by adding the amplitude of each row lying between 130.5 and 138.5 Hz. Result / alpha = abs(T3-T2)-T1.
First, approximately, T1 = 55.8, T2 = 55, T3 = 7.04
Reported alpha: -7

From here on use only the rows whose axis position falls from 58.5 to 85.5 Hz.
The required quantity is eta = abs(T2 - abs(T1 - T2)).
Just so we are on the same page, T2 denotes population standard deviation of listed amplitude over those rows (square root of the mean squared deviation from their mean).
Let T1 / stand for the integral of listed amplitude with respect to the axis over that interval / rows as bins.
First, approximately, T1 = 192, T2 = 0.343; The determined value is 191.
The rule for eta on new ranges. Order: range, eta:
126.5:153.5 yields 192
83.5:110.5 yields 192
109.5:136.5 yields 186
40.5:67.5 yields 196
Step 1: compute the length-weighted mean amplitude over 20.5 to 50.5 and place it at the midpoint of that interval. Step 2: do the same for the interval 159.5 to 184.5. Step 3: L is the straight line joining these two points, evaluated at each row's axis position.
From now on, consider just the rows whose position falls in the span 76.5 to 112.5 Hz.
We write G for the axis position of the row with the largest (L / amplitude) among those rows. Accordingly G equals 111 Hz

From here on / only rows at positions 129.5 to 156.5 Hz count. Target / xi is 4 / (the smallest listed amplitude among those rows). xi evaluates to 0.620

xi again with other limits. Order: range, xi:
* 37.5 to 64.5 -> 0.640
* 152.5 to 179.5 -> 0.592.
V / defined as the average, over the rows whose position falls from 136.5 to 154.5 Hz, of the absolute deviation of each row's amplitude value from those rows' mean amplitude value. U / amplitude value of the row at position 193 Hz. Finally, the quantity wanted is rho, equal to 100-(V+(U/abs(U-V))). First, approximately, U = 6.876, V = 0.31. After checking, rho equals 98.6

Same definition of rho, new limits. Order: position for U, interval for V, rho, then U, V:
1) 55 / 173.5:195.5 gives 98.7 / 7.082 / 0.27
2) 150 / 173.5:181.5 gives 98.8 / 7.068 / 0.21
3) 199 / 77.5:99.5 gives 98.7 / 6.676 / 0.24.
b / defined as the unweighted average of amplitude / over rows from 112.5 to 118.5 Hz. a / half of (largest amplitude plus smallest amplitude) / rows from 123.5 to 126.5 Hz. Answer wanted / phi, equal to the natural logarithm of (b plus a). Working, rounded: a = 6.91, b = 6.93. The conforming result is 2.63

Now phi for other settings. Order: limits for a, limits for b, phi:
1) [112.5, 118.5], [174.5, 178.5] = 2.67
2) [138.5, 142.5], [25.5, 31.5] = 2.49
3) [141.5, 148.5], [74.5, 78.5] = 2.68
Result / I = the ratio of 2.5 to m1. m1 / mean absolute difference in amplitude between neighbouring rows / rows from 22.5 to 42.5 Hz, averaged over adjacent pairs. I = 9.5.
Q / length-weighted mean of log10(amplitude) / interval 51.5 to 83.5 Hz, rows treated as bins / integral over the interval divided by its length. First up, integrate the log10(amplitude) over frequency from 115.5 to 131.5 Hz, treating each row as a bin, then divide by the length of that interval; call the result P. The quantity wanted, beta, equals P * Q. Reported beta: 0.715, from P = 0.835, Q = 0.857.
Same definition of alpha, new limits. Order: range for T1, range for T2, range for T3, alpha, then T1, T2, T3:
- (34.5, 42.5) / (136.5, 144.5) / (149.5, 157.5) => -1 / 51.7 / 58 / 7.49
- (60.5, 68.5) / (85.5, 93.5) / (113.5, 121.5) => -8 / 57.7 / 56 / 6.78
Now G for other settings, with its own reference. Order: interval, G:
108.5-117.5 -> 117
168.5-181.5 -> 181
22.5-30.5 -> 23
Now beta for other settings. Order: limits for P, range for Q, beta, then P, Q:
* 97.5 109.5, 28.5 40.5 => 0.657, 0.861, 0.764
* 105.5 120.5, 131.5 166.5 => 0.732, 0.847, 0.864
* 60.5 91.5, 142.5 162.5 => 0.740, 0.848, 0.872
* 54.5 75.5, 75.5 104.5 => 0.730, 0.860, 0.849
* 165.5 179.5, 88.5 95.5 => 0.739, 0.873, 0.847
